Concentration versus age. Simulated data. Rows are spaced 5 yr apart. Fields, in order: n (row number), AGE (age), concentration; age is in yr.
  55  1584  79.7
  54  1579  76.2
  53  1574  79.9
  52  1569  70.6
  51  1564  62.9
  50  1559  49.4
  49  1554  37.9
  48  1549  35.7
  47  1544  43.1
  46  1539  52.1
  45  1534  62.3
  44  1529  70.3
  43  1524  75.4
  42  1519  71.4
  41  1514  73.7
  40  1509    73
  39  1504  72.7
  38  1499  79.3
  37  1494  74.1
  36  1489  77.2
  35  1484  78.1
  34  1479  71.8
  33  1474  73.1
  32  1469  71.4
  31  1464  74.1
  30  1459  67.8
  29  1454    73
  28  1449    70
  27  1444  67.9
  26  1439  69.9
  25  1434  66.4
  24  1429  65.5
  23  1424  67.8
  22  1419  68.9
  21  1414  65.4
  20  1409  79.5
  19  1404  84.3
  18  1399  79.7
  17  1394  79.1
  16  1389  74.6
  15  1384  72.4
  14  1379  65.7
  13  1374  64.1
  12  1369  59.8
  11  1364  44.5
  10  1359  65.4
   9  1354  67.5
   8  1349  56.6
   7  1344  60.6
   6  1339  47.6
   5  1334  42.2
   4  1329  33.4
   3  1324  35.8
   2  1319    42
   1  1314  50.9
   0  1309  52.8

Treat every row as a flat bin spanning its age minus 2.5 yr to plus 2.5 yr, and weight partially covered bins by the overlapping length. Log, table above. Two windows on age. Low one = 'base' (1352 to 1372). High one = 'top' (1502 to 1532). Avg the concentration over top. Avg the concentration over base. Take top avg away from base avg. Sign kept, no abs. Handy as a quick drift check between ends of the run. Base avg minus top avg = -13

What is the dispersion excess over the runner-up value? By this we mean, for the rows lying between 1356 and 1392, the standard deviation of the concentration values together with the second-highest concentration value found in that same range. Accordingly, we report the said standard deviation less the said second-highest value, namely -63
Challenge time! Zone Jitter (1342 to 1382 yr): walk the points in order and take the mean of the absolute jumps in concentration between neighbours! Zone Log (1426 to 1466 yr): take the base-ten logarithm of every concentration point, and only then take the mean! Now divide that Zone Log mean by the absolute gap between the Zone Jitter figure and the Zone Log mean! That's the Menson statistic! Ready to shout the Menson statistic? 0.28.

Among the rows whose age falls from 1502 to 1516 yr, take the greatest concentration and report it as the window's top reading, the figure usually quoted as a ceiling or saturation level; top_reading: 73.7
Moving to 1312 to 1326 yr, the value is 50.9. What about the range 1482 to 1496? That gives 78.1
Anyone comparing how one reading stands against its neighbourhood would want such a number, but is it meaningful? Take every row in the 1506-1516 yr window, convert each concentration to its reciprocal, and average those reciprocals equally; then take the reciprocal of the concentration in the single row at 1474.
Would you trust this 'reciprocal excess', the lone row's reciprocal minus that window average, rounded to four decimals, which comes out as 0.0000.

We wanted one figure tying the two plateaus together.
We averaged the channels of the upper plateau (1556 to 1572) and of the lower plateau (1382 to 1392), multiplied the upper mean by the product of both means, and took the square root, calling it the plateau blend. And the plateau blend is 523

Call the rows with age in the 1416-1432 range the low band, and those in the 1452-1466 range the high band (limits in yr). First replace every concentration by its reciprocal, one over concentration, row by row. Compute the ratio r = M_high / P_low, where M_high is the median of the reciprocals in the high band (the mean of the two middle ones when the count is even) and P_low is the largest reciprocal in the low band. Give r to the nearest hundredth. 0.90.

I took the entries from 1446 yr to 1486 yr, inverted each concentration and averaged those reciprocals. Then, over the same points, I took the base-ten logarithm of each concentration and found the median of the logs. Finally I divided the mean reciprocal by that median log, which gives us 0.0074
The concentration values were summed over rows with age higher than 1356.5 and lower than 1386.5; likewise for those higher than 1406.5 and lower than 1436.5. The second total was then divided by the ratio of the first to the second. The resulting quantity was 460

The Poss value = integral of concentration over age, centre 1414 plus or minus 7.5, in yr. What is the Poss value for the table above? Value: 1069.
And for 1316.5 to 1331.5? 556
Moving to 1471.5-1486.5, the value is 1115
